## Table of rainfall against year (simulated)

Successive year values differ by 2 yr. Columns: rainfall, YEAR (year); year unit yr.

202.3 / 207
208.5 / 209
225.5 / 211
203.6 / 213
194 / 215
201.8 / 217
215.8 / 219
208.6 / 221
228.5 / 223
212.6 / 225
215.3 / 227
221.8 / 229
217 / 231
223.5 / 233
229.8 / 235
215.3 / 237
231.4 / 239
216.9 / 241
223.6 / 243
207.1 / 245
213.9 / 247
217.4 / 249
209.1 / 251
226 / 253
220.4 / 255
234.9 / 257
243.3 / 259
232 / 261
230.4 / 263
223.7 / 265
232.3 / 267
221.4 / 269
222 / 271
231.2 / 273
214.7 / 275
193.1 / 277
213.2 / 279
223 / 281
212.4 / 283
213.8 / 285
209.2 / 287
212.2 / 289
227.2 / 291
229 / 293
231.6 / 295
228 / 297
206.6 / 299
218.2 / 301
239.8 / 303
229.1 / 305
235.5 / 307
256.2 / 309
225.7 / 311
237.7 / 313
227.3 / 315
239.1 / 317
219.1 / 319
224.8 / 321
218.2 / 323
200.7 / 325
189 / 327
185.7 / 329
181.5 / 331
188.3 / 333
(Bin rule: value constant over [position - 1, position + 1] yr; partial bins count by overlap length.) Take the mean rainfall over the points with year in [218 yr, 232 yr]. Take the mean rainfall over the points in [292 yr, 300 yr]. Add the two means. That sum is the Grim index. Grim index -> 441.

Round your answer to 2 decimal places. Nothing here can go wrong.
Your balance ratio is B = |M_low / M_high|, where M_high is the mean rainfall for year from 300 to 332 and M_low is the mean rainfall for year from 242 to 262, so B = 1.01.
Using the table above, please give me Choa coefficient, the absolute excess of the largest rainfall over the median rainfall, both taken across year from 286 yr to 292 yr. 15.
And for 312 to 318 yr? 1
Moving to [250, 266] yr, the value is 15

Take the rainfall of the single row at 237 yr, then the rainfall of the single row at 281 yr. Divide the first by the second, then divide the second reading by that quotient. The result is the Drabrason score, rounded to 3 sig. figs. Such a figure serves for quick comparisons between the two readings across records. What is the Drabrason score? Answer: 231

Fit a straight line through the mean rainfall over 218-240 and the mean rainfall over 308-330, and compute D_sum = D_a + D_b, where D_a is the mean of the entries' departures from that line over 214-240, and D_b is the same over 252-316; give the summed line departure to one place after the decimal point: 1.5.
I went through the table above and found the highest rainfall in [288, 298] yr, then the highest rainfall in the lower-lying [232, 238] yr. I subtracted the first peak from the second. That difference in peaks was -1.8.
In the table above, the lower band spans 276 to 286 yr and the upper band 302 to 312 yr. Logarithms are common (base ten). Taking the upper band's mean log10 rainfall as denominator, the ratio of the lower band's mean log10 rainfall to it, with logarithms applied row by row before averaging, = 0.979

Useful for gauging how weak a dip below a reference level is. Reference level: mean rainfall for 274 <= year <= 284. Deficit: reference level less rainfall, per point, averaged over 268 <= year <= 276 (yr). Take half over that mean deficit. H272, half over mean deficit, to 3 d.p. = -0.045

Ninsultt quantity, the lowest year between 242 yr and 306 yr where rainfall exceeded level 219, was 243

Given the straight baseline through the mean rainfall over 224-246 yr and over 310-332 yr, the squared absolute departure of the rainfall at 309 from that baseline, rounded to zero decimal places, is 1751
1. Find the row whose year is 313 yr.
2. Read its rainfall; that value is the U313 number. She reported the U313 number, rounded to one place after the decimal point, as 237.7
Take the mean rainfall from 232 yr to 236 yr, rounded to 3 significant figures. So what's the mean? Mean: 227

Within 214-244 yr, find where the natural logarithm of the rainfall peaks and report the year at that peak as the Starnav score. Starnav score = 239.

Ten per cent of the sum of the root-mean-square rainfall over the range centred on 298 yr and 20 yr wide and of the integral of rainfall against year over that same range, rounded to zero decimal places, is 474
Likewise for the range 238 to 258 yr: 462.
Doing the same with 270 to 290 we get 450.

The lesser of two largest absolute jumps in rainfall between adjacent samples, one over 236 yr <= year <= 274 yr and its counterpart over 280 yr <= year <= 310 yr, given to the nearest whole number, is 17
